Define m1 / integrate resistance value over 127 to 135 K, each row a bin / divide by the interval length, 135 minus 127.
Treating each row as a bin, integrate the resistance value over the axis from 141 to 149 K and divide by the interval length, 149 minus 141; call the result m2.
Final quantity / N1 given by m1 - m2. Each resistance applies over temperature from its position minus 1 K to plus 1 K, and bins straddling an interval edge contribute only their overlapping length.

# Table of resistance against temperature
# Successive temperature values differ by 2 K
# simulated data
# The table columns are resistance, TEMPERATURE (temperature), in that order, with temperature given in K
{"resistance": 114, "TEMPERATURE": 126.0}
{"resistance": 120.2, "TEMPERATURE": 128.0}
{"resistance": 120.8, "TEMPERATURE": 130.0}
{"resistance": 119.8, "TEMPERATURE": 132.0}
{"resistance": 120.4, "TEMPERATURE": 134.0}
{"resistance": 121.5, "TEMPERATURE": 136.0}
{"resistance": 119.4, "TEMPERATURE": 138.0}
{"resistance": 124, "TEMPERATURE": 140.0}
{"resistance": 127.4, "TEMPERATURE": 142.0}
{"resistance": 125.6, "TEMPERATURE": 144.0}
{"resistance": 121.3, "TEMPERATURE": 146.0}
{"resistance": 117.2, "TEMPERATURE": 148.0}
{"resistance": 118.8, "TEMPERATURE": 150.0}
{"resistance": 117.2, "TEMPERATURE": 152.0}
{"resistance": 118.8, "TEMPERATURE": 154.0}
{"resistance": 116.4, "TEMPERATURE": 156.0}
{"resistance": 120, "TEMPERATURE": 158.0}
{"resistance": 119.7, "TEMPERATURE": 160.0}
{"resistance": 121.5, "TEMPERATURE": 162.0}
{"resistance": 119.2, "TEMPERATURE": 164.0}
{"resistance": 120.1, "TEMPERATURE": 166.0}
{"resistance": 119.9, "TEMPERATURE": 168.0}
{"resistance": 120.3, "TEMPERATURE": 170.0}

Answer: -2.6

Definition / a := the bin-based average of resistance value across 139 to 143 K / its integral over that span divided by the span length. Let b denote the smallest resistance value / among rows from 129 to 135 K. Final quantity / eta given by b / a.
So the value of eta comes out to 0.95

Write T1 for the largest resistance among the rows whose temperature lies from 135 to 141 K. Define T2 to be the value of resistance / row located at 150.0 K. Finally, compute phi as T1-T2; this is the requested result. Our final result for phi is 5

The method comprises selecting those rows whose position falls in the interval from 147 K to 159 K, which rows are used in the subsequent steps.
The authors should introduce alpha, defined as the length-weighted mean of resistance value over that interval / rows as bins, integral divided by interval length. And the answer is 118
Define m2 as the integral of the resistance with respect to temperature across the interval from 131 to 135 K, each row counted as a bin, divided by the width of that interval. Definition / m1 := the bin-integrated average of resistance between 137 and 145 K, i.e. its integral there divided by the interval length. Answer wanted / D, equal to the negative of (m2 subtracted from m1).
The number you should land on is -4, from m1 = 124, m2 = 120.1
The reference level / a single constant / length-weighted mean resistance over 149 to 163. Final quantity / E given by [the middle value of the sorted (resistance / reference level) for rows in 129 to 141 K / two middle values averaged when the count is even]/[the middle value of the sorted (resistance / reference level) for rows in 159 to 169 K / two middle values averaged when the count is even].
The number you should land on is 1.01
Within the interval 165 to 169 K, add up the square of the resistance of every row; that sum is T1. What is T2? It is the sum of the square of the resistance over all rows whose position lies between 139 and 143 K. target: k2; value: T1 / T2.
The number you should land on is 0.91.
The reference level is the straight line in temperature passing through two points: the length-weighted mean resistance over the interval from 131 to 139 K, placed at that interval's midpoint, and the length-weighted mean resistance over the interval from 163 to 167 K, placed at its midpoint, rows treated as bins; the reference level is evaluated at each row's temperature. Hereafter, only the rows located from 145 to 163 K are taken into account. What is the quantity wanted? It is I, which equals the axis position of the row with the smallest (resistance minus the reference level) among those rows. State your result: 156.0 K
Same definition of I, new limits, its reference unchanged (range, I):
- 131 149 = 148.0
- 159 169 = 164.0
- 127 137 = 132.0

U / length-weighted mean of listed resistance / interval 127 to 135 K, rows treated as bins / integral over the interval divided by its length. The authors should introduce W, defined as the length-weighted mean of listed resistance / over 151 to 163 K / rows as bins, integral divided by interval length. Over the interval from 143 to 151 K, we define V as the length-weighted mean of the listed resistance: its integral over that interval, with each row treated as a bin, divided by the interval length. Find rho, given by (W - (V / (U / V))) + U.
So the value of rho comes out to 118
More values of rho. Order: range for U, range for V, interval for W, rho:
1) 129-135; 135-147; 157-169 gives 114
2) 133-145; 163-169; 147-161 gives 125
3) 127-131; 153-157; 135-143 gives 129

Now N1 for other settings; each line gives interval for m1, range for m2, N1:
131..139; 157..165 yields 0.2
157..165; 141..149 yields -2.8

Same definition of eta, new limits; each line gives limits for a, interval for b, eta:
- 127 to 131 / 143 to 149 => 0.97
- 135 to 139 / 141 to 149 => 0.97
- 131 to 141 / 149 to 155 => 0.97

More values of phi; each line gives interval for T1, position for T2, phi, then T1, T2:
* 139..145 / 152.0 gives 10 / 127.4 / 117.2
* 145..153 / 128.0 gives 1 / 121.3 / 120.2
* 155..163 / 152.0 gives 4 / 121.5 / 117.2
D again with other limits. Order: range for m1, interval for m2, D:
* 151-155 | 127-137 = 3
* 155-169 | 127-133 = 1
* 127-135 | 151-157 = -3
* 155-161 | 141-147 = 6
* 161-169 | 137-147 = 3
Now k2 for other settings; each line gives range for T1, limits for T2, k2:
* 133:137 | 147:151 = 1.05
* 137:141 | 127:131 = 1.02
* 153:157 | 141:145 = 0.86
